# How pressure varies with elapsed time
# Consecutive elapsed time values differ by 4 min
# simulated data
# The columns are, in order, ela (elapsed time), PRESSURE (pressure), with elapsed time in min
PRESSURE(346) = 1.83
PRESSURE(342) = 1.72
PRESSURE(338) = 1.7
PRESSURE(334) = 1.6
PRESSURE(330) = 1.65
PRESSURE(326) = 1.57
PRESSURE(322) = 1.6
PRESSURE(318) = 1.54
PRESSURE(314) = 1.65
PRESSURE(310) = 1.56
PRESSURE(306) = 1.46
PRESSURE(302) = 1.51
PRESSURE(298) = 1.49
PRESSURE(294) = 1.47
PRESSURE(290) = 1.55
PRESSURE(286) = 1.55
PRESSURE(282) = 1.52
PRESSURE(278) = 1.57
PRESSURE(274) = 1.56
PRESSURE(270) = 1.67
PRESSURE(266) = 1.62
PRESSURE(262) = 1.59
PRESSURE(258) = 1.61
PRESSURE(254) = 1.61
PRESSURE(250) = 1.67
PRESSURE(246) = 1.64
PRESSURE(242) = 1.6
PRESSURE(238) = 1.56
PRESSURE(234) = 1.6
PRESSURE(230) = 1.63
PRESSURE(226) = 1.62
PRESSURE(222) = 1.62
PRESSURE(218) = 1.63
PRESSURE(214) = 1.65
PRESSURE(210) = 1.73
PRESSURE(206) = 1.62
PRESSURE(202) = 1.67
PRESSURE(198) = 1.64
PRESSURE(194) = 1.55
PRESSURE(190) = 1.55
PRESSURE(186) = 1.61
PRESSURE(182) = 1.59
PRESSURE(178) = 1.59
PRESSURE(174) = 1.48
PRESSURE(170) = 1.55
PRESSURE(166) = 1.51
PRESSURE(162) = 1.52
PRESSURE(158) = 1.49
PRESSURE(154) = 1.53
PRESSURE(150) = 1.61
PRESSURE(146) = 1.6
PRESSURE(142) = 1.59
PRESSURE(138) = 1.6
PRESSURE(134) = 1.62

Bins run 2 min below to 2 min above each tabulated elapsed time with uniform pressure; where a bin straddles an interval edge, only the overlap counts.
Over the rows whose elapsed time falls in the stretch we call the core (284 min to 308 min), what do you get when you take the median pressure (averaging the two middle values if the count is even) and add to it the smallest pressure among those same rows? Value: 2.96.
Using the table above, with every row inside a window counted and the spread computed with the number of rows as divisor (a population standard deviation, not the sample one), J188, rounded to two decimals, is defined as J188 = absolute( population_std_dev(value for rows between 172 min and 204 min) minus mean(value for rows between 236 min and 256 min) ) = 1.56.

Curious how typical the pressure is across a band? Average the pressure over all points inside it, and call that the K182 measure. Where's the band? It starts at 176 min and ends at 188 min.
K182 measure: 1.60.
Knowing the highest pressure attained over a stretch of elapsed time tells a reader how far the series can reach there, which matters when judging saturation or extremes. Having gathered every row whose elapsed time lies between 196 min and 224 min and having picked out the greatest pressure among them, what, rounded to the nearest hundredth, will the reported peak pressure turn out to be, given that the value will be 1.73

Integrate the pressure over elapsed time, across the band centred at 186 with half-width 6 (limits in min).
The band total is 19.0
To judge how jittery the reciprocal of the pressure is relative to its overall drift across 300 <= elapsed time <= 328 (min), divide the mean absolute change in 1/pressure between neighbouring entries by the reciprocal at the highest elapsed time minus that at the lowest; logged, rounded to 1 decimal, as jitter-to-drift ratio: -1.2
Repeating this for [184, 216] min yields -1.5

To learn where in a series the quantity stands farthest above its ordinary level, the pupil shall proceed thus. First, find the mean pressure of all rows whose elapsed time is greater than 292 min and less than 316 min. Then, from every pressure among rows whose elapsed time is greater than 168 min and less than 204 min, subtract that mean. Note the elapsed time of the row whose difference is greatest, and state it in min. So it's 202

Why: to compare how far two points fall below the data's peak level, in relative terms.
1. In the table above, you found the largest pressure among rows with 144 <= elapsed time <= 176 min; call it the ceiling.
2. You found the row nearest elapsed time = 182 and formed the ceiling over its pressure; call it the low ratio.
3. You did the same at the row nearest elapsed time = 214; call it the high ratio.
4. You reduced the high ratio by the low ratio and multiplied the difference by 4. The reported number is -0.1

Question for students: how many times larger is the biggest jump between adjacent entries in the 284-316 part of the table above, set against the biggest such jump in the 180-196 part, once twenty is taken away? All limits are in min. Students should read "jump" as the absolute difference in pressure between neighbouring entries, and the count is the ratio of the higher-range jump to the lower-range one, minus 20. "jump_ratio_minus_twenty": -18.3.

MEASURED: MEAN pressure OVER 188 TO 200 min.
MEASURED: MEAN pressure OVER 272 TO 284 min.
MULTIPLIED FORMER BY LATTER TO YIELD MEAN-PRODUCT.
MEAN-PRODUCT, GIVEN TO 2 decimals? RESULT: 2.45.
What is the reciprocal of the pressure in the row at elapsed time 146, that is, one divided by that 0.625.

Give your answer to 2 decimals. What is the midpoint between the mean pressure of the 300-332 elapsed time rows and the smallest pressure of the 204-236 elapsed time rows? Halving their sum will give 1.58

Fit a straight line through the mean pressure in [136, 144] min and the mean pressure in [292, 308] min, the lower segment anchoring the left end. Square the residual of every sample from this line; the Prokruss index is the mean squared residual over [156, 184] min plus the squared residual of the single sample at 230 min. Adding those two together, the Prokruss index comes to 0.013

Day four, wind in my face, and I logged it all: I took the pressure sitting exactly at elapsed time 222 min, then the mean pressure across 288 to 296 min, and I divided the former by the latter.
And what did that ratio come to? 1.07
